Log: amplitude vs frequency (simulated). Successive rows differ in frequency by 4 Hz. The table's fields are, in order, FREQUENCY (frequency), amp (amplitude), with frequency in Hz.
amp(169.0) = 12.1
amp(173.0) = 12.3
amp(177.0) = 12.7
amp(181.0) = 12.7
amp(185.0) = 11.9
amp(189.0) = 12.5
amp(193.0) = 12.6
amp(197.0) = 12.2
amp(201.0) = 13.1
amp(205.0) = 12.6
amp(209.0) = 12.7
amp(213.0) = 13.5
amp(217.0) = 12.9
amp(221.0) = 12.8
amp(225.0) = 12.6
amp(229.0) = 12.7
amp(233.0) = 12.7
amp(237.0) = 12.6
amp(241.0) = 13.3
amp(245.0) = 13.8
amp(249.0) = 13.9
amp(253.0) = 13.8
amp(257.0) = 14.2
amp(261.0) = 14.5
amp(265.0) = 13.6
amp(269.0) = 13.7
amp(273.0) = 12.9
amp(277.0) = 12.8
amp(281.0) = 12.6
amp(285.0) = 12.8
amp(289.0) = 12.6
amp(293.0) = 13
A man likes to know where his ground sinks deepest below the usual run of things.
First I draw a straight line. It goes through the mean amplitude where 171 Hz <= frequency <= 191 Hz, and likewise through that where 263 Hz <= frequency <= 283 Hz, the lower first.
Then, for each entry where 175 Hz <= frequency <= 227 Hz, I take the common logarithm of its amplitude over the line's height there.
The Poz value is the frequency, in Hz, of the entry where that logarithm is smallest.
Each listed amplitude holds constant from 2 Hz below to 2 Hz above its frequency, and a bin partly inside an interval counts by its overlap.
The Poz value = 185.0 Hz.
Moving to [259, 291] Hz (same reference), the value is 289.0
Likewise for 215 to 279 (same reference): 277.0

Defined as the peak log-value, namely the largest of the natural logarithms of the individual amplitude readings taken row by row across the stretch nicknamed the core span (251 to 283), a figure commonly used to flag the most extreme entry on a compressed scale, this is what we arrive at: 2.67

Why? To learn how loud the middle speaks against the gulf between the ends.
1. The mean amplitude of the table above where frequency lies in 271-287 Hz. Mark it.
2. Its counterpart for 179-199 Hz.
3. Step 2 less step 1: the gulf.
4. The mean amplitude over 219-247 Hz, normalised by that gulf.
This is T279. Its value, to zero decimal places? -33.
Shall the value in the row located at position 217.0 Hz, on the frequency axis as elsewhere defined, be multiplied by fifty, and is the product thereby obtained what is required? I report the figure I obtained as 645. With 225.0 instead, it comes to 630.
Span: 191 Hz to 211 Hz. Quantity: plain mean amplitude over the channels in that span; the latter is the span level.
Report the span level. 12.6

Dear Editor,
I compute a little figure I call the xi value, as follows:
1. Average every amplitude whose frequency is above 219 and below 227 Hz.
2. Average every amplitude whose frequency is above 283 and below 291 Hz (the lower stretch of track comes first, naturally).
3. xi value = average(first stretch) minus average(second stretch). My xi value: 0.0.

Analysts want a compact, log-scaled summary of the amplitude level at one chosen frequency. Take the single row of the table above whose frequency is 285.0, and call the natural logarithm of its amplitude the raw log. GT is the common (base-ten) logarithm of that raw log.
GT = 0.406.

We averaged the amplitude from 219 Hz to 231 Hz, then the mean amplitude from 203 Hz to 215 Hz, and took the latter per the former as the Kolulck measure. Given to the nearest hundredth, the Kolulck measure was 1.02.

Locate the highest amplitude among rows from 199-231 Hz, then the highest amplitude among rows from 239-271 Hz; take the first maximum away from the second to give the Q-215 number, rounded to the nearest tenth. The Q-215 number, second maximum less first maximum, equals 1.0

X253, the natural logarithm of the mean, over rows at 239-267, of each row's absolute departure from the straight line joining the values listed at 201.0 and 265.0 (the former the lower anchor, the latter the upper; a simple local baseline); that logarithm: -0.92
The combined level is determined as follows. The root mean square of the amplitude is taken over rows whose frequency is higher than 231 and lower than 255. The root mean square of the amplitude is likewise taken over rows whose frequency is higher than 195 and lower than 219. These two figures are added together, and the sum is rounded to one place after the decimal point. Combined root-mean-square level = 26.2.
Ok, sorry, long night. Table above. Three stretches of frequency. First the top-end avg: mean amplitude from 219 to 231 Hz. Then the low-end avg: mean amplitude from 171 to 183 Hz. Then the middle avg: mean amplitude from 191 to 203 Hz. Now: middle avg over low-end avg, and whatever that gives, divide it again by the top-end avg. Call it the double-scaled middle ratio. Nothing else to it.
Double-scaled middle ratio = 0.079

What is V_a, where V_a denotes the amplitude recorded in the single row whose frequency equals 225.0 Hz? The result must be 12.6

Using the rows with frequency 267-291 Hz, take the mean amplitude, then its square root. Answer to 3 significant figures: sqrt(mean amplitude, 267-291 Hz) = 3.59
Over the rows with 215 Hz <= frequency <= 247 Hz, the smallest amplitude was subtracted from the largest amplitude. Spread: 1.2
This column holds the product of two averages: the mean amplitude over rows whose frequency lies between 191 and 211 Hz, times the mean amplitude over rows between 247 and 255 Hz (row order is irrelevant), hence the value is 175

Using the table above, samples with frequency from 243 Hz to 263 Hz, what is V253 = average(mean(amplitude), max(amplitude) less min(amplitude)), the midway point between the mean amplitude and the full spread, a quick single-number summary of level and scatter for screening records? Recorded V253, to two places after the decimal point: 7.37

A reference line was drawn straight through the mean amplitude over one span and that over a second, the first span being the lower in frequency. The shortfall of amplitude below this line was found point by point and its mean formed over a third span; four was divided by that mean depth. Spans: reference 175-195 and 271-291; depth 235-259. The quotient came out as -4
